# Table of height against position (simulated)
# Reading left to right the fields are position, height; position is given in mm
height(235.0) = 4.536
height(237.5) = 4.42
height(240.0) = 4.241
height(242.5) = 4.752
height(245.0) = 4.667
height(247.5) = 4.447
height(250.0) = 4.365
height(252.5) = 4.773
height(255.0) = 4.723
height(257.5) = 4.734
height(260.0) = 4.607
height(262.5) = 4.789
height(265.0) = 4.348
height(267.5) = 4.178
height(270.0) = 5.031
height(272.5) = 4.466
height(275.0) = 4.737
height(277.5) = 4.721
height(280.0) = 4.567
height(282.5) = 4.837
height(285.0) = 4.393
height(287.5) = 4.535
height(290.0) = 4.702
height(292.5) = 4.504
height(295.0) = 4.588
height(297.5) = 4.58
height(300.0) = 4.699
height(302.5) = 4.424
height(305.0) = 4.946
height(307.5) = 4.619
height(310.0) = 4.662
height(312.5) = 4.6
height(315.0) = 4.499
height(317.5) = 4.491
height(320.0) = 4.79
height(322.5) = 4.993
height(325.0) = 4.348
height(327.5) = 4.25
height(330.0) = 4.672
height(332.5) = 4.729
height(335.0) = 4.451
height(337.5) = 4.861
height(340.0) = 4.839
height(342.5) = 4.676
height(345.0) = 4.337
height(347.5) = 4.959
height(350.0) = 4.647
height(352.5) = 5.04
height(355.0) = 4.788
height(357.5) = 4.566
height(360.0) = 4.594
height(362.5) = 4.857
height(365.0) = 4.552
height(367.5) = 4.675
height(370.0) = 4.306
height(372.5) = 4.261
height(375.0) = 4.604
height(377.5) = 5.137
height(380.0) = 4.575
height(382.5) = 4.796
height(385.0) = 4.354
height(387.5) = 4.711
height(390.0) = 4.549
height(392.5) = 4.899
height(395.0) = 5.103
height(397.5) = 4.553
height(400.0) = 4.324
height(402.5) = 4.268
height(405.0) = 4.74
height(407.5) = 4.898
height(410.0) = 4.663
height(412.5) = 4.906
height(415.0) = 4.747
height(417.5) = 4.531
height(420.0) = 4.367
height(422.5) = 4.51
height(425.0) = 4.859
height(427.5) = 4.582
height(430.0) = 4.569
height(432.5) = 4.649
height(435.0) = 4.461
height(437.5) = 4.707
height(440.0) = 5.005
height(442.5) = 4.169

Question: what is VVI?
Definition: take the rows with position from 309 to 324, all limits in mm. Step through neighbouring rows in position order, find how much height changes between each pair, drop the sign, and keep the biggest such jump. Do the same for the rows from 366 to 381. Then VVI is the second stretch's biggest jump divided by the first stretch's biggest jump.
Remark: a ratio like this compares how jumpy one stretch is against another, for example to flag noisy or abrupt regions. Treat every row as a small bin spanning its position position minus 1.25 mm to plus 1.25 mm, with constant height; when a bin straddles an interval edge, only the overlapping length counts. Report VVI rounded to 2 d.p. 1.88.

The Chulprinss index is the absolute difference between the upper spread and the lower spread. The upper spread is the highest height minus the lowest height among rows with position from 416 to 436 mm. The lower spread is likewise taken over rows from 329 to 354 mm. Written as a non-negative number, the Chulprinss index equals 0.21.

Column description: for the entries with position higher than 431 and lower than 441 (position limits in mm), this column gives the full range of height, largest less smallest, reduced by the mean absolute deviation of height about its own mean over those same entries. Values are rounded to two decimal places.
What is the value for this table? 0.39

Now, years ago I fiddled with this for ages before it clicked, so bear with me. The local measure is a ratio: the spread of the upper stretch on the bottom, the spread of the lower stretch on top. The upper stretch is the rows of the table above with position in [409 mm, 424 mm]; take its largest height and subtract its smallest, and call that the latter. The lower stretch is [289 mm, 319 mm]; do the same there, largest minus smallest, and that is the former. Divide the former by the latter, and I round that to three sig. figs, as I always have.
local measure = 0.968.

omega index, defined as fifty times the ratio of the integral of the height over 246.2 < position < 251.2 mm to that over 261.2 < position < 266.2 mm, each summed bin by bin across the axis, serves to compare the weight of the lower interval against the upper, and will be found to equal 48.2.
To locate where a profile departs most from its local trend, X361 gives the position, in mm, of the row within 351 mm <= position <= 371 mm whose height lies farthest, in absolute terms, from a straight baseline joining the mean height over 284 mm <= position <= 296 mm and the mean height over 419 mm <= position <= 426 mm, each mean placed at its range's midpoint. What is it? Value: 352.5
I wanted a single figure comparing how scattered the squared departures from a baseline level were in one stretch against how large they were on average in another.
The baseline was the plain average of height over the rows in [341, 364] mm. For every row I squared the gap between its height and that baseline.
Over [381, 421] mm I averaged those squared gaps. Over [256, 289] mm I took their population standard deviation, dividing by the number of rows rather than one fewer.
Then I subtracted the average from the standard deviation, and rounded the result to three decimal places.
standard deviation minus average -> 0.020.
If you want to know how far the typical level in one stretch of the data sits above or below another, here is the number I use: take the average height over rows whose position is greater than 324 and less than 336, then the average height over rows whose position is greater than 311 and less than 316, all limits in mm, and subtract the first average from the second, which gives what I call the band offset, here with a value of 0.06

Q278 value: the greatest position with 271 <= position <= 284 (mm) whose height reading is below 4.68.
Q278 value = 280.0 mm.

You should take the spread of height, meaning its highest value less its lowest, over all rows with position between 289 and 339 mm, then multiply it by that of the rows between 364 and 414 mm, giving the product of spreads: 0.65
